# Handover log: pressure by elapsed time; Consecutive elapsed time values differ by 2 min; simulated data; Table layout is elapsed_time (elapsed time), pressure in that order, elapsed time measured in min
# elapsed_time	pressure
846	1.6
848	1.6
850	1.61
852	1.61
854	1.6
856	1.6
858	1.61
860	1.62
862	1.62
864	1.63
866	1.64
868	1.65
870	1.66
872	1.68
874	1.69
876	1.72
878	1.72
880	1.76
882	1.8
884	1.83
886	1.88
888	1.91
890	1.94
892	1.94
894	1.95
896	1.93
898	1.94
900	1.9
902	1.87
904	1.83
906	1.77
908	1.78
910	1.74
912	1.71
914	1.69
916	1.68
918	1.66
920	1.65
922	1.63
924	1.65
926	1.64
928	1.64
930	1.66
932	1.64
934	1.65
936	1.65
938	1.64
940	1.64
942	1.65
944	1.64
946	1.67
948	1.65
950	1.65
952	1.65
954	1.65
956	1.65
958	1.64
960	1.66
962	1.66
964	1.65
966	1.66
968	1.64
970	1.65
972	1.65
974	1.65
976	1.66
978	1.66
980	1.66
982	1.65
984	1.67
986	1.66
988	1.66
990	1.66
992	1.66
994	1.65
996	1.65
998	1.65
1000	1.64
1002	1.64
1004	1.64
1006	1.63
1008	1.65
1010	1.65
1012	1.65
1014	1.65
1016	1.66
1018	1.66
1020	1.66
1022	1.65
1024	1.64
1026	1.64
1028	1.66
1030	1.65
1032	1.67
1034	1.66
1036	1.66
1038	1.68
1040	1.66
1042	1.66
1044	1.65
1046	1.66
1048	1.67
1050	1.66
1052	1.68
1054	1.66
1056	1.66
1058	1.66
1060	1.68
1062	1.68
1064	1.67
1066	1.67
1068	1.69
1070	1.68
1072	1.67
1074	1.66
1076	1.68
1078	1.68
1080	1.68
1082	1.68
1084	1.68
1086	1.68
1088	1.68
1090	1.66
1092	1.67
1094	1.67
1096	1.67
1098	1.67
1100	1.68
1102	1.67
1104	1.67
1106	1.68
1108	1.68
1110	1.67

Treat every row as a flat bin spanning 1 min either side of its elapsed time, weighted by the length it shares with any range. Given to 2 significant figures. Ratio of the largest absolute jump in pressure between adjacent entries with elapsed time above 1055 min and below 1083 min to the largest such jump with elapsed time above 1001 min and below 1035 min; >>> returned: 1.0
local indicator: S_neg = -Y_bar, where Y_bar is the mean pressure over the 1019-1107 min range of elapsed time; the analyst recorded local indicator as -1.67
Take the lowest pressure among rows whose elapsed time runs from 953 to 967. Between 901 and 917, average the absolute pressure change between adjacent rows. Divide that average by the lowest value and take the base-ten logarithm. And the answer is -1.74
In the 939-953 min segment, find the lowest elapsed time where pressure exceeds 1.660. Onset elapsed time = 946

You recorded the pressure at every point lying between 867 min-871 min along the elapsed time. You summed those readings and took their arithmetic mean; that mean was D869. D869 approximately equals 1.655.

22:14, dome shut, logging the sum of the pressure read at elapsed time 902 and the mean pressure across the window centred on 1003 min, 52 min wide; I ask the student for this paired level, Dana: 3.52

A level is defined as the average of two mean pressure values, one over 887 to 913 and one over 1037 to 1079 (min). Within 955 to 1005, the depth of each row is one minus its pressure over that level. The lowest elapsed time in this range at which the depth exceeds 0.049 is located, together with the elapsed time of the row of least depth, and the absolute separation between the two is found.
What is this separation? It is 28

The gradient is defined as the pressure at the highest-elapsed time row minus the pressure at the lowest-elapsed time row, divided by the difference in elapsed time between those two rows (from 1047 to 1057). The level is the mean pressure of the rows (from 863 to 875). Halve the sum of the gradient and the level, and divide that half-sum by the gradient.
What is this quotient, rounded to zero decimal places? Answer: -663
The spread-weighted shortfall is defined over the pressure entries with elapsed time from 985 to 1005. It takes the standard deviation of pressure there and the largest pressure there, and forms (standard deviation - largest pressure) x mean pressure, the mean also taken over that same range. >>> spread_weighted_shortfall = -2.73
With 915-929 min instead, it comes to -2.75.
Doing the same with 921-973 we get -2.74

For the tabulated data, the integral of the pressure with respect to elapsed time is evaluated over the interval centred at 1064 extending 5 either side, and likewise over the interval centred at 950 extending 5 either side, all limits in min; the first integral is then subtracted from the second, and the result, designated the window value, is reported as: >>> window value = -0.24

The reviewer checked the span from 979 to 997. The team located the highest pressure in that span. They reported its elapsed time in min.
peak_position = 984 min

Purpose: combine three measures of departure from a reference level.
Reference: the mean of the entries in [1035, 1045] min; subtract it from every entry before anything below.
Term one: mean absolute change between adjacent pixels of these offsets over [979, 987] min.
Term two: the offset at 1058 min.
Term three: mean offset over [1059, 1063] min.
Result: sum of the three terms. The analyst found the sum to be 0.03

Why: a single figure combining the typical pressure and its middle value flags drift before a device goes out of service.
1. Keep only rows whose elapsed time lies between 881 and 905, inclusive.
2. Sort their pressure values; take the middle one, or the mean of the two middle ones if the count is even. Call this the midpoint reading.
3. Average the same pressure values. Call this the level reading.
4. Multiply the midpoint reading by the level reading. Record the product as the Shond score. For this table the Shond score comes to 3.61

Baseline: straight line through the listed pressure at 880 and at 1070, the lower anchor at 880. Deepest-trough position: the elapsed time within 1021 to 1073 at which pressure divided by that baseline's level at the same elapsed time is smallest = 1024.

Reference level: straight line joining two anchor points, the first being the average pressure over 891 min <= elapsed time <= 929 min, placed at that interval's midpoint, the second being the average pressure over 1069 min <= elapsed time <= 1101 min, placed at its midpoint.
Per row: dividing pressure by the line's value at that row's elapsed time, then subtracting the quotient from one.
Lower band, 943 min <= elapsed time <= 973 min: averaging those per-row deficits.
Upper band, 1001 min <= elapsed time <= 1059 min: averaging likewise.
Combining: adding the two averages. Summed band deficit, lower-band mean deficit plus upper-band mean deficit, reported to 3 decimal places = 0.081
